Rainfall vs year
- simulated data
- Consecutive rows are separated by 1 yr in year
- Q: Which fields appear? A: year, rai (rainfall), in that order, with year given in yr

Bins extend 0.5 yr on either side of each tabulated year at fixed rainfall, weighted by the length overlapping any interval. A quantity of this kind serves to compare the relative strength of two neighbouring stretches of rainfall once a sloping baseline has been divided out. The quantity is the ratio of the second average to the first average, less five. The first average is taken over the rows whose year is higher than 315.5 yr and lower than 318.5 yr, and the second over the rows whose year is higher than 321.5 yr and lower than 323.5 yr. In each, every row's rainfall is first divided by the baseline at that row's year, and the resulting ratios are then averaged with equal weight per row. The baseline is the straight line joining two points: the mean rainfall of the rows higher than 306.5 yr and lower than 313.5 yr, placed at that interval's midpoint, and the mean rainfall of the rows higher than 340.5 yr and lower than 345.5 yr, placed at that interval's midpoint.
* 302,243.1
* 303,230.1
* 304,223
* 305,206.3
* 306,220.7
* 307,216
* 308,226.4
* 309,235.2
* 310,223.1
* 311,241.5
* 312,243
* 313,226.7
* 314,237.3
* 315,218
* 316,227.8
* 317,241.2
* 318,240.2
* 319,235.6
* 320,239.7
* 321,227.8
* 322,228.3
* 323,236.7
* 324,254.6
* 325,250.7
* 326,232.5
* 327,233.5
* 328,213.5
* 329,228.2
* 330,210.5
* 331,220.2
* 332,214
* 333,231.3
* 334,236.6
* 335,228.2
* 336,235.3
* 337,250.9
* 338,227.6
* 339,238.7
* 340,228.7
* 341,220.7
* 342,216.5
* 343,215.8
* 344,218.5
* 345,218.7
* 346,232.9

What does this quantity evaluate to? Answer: -4.01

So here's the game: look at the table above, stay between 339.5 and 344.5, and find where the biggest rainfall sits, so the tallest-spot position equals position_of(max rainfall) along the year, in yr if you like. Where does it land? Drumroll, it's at 340 yr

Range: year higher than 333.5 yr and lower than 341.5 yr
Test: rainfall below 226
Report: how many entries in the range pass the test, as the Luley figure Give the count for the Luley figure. 1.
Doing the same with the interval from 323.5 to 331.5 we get 3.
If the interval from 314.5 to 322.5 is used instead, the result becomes 1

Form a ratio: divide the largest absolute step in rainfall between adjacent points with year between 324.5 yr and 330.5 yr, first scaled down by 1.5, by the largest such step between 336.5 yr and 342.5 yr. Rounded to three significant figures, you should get 0.572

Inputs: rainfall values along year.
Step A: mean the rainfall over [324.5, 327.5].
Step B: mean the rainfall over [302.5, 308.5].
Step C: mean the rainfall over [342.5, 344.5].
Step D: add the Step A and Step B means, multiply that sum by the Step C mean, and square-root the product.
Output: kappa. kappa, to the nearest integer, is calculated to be 316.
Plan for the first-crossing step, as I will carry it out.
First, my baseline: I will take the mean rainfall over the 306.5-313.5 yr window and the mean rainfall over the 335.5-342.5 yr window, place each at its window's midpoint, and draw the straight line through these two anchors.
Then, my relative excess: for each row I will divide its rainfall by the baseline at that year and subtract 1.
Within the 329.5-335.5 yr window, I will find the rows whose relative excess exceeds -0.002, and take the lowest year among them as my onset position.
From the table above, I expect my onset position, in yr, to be 333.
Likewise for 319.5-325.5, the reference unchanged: 320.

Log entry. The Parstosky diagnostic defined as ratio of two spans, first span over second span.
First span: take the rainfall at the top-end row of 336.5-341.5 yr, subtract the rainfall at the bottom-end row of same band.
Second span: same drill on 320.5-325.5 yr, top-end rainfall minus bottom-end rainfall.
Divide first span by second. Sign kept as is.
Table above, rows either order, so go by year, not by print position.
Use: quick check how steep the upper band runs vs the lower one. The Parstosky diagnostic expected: -1.3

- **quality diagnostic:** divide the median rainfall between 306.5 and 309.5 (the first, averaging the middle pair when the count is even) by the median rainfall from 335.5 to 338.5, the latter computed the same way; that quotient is 0.96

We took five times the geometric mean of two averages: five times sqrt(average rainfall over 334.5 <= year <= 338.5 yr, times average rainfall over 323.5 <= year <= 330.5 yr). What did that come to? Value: 1169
